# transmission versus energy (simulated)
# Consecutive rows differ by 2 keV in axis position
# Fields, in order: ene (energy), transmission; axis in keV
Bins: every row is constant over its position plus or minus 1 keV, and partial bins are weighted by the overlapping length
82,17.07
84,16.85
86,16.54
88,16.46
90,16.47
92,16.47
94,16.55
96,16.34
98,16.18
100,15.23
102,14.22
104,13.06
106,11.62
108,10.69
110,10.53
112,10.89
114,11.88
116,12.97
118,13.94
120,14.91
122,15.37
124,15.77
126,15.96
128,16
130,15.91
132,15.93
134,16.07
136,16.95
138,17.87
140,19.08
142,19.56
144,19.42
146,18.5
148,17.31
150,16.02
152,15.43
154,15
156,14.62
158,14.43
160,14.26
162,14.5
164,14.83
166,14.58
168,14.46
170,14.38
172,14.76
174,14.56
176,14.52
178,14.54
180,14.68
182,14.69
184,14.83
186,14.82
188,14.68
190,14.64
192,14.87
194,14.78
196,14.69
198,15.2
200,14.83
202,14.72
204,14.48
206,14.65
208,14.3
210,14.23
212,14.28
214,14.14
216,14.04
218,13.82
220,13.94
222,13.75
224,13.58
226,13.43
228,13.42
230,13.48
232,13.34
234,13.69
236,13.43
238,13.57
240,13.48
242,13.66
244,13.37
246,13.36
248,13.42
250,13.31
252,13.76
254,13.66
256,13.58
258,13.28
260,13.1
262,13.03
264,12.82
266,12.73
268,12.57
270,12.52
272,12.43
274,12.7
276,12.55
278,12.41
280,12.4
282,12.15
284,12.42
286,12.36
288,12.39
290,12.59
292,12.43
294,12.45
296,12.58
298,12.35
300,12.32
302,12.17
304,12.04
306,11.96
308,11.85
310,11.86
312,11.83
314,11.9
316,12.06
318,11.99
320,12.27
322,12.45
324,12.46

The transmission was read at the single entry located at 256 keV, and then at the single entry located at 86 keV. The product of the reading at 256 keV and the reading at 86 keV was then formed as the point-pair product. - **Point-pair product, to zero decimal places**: 225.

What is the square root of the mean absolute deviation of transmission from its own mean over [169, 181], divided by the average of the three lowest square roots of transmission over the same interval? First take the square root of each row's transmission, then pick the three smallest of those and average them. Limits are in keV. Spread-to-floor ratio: 0.08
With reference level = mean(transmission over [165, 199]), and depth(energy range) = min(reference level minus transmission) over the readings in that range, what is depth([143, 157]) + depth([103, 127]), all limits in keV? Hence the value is -6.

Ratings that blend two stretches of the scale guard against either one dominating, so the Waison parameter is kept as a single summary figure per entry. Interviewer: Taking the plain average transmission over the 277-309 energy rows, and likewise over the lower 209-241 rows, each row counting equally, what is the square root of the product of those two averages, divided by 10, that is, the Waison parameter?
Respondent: 1.30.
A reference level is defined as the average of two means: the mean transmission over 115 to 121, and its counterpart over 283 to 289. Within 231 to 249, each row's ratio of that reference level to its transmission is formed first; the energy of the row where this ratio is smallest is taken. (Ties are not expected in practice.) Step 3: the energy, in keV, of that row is 234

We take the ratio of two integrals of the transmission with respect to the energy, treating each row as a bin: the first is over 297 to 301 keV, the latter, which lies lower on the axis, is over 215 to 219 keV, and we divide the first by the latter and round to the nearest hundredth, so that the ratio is 0.89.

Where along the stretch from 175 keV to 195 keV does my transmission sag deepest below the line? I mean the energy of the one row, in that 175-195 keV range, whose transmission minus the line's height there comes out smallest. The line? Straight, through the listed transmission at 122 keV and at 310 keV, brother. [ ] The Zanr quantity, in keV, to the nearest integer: 176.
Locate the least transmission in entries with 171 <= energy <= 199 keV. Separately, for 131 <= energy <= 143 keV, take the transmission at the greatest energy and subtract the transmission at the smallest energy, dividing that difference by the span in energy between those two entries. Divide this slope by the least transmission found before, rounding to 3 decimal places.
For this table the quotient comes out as 0.025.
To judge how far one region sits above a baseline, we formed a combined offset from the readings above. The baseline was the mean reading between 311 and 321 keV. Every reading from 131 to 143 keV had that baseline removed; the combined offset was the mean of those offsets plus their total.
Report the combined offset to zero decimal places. 39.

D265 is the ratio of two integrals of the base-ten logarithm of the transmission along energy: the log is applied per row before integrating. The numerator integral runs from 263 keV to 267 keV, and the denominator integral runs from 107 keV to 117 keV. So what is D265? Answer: 0.4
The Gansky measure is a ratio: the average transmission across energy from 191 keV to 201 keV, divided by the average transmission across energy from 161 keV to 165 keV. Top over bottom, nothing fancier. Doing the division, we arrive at 1.01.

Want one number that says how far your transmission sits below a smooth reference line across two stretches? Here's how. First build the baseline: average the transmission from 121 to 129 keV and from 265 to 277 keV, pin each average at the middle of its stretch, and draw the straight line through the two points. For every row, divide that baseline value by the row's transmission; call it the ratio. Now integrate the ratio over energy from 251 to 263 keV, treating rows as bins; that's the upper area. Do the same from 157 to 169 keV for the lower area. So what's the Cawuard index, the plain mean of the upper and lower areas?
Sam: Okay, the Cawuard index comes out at 12.0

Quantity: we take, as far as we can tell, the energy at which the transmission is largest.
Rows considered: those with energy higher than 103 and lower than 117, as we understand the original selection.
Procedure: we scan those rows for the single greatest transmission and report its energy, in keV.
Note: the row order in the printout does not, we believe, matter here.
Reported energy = 104 keV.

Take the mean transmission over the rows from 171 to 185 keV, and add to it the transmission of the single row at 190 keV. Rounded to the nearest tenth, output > 29.3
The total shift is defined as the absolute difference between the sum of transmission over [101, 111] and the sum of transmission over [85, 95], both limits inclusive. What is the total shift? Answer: 22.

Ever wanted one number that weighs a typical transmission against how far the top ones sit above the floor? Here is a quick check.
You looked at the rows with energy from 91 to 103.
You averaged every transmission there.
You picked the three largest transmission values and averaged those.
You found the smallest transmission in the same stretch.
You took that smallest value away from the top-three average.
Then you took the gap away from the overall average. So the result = 13.6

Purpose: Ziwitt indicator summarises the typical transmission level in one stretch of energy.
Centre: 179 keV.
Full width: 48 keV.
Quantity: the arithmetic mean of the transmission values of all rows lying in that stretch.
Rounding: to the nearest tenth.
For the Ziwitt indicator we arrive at 14.7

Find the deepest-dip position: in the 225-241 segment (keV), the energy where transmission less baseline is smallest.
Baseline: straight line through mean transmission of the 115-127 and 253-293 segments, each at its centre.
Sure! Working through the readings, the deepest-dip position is 232 keV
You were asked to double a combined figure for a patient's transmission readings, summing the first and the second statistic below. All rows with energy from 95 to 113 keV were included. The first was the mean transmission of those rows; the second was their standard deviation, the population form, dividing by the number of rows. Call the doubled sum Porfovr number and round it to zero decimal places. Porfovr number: 31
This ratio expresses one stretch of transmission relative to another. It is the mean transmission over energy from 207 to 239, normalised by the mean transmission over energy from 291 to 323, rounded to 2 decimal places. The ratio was 1.13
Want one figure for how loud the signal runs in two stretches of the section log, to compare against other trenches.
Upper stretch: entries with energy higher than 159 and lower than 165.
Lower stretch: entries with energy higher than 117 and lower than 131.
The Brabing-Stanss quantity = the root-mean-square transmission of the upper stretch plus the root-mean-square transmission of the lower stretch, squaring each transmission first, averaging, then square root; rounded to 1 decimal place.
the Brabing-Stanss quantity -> 30.0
